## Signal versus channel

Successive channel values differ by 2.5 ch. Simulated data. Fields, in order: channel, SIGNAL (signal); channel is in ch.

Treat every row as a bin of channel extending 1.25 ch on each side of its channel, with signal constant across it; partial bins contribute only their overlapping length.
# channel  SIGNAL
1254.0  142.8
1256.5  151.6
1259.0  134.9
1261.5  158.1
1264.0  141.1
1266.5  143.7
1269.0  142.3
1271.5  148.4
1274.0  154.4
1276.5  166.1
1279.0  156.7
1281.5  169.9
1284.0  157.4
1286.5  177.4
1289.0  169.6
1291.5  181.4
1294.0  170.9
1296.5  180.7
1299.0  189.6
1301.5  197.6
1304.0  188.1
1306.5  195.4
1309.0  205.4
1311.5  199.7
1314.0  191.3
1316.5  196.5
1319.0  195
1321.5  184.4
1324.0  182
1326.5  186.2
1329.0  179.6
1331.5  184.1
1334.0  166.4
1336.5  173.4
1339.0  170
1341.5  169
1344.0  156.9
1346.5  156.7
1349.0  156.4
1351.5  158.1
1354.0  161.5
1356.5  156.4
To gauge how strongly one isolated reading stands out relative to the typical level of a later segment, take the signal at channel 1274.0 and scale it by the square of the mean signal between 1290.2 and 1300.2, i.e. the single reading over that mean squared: 0.0047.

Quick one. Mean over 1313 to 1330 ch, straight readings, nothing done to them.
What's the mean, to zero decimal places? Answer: 188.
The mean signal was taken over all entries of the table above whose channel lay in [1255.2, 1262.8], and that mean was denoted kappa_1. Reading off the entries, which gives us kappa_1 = 148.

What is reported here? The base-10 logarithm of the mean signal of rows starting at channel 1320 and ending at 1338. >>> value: 2.25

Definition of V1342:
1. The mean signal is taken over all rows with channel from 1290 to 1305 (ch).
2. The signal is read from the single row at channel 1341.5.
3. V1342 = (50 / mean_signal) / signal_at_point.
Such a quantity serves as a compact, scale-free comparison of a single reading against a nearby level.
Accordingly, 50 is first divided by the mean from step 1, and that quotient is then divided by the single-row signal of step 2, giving 0.0016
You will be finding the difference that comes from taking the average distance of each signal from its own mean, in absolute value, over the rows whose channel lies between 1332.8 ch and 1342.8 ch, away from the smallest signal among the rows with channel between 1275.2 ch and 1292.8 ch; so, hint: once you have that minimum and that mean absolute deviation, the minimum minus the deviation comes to 155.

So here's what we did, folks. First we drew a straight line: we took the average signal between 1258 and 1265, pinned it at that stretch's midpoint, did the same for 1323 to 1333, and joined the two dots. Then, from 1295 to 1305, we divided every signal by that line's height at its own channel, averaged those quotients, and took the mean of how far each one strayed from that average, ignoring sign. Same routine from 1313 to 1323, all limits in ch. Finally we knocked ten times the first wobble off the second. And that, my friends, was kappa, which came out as -0.248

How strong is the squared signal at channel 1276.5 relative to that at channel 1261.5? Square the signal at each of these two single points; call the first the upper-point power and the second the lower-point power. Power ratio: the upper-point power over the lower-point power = 1.10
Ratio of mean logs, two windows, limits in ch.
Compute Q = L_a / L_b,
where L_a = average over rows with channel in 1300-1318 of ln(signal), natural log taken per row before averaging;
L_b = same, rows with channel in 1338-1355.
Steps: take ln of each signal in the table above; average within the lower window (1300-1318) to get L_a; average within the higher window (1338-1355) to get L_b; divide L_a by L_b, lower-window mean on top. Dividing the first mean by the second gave 1.04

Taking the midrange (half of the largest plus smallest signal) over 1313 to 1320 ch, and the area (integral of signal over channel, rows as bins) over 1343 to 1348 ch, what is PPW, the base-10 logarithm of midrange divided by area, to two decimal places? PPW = -0.61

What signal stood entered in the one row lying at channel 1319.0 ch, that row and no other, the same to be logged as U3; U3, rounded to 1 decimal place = 195.0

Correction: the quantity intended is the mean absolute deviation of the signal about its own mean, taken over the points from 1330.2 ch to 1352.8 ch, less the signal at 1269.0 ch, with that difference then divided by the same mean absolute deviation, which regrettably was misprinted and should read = -18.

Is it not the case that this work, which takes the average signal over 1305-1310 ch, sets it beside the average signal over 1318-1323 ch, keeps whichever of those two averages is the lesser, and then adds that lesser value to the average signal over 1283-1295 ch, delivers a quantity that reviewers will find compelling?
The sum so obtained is 361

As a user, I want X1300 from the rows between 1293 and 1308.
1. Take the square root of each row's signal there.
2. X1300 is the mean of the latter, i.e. 13.7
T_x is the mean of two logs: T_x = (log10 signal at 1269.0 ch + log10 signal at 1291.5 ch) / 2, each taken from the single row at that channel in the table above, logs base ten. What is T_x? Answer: 2.21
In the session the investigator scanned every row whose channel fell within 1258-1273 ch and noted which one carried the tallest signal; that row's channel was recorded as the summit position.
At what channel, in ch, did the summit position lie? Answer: 1261.5 ch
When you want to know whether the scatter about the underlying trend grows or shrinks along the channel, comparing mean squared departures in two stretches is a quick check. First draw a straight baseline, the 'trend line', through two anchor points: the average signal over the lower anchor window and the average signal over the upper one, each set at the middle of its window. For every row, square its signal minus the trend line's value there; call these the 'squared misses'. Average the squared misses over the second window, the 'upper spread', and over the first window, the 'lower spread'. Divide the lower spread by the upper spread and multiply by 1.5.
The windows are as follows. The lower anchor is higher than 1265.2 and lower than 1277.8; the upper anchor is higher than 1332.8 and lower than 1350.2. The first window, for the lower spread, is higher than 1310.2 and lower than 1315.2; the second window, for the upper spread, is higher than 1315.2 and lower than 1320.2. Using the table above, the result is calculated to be 1.6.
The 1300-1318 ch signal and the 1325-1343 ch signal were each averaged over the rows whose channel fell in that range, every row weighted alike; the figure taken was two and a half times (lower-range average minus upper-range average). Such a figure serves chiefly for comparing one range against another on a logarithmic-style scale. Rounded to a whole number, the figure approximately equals 52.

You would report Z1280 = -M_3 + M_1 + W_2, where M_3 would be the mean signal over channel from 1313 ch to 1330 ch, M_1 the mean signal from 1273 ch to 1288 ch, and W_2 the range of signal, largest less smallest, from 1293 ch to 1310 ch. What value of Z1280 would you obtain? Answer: 10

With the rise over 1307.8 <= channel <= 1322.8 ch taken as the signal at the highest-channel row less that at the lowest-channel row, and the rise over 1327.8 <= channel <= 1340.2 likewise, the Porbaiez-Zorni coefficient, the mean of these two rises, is -15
